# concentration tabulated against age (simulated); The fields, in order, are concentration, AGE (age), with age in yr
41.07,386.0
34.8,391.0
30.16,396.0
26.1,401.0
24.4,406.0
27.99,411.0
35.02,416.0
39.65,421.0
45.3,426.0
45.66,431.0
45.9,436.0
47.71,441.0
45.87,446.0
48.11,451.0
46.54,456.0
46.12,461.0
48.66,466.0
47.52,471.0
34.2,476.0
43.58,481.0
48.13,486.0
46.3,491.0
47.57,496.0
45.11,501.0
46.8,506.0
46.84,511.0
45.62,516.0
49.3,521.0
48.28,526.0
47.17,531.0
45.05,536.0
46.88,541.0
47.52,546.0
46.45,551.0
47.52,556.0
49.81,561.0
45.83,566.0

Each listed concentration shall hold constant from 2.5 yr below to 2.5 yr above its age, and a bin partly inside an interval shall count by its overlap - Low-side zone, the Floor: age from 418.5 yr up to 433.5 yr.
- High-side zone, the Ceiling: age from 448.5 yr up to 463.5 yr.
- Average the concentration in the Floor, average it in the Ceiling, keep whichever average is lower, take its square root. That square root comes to 6.6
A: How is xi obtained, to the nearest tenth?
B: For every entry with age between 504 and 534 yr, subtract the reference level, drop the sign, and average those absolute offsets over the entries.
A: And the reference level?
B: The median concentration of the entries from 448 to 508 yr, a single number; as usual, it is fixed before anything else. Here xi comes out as 1.0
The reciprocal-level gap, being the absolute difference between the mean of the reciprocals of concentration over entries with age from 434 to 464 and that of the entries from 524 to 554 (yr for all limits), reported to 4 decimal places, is 0.0001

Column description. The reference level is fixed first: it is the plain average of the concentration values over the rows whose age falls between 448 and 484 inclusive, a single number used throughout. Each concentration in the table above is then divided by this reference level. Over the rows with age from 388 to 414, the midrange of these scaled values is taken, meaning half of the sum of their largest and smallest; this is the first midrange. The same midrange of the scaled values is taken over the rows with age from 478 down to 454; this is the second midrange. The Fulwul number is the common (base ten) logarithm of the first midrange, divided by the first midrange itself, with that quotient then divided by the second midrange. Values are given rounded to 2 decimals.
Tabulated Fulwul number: -0.30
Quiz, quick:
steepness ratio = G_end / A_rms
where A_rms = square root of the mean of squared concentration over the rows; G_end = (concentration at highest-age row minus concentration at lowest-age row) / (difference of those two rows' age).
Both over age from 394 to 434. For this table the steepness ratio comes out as 0.013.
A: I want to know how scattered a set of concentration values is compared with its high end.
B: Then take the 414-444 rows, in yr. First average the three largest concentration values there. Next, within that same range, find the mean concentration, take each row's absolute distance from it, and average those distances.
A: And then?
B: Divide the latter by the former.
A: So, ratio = 0.08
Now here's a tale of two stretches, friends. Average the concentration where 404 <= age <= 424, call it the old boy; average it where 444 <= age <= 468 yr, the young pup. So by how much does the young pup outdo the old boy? 15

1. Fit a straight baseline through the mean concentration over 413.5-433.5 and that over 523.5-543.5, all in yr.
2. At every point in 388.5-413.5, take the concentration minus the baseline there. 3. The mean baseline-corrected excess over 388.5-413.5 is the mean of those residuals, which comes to -12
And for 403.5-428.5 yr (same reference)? -7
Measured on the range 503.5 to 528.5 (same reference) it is 1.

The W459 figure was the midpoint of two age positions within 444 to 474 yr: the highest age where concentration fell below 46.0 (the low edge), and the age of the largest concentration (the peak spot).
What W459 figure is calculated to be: 456.0 yr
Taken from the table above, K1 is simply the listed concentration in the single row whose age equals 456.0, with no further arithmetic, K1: 46.54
